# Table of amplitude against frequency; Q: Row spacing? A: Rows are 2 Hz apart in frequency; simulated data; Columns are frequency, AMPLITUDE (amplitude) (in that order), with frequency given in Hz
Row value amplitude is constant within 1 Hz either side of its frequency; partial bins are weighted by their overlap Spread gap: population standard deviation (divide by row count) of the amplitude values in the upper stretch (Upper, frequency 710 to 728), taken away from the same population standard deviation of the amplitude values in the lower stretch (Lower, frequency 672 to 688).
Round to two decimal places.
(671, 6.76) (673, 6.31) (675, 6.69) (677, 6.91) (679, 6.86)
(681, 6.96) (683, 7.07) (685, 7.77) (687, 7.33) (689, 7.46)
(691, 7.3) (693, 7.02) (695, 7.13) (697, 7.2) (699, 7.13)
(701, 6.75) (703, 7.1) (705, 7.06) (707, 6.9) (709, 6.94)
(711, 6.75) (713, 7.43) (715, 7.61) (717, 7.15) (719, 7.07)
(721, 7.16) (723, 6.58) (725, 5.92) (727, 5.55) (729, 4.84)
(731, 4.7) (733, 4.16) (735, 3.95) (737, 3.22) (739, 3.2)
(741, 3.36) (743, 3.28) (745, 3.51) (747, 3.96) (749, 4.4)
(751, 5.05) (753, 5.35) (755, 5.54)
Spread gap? -0.24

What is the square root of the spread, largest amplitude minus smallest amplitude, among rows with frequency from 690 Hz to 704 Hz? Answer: 0.74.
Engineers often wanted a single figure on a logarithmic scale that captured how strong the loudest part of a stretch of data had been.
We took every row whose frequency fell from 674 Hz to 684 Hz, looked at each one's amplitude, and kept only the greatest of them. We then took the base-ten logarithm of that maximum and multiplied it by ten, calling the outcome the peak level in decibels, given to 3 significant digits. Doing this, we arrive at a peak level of 8.49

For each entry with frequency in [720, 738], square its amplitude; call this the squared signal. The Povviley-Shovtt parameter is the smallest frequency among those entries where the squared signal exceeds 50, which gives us 721 Hz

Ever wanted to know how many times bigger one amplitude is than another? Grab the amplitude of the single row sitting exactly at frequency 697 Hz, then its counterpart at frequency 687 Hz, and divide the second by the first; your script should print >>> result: 1.0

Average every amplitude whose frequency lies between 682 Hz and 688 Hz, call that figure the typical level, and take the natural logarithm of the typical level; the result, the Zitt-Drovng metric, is 2.0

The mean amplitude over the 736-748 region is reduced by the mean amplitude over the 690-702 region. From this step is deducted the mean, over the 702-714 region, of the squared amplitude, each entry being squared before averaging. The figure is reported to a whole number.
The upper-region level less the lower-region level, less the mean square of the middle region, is -53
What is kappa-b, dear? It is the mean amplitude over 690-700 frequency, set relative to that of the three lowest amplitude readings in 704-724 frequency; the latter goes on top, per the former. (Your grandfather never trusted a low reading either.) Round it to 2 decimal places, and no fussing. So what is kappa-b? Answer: 0.94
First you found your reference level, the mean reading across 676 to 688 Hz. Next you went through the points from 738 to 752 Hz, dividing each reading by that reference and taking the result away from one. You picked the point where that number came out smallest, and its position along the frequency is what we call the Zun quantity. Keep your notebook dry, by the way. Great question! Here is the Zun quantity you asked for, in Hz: 751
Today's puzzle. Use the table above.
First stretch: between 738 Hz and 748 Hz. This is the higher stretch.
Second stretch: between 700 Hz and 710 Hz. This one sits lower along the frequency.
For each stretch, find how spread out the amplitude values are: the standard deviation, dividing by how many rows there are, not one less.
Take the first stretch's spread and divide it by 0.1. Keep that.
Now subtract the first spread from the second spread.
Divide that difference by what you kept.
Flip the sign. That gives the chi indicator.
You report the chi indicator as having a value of 0.054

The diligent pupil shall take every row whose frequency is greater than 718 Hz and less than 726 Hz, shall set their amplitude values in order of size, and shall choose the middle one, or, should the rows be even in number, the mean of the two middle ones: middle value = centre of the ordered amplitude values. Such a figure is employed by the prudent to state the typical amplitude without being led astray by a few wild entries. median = 6.8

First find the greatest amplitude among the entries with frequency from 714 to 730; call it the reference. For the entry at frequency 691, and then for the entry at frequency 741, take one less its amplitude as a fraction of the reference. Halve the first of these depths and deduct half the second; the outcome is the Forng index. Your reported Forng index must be -0.26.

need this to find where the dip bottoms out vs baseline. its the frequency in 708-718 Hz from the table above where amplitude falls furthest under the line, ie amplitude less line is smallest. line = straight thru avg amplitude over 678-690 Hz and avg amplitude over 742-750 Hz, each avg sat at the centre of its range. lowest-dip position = 711 Hz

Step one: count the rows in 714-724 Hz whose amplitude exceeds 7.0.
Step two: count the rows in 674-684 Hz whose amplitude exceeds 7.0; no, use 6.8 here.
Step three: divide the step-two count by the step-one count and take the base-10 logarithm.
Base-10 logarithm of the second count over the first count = 0.0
